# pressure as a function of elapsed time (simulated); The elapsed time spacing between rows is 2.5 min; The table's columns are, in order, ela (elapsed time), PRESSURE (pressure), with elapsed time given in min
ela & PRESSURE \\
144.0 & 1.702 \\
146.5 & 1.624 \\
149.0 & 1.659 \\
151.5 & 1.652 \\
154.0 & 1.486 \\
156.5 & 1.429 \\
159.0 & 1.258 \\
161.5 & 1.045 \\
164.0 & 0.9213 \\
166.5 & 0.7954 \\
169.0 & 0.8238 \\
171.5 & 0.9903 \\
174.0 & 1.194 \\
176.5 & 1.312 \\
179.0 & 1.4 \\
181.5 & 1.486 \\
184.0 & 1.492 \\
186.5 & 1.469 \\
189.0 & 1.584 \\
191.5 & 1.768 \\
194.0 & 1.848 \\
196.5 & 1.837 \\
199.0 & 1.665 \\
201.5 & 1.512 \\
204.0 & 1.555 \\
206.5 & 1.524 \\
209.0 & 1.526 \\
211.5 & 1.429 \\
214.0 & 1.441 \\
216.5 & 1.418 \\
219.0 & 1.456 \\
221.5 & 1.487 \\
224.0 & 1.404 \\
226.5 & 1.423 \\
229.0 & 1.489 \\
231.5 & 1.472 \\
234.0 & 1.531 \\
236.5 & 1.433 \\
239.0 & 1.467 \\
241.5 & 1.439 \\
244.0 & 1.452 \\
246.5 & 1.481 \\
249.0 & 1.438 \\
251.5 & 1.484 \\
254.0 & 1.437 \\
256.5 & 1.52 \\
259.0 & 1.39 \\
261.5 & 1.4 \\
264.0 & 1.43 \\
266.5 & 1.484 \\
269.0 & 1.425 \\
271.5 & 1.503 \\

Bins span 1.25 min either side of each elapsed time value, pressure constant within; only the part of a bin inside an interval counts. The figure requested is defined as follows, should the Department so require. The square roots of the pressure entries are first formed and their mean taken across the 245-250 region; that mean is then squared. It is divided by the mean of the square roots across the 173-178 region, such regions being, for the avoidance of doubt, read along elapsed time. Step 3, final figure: 1.30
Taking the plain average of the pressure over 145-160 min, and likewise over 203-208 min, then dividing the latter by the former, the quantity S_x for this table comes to 1.01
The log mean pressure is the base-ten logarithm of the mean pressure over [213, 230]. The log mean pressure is 0.16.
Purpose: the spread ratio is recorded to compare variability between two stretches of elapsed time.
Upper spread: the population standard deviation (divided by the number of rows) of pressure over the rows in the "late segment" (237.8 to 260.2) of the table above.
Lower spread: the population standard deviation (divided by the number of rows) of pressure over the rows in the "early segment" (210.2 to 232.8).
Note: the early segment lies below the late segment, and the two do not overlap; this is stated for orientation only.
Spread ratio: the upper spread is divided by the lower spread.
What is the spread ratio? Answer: 1.19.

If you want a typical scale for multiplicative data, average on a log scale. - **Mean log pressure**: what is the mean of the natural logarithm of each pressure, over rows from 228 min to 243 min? 0.386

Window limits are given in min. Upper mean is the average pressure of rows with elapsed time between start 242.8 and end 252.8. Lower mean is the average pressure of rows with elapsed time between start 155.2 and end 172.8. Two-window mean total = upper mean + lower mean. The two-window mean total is 2.50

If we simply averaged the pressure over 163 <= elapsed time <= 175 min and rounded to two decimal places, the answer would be 0.94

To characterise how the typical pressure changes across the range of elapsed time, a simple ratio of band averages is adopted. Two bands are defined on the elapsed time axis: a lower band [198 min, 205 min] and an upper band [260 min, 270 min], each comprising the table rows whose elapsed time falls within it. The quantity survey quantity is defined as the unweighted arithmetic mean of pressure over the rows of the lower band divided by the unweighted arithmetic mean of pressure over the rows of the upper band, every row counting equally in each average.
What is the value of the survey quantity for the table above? 1.1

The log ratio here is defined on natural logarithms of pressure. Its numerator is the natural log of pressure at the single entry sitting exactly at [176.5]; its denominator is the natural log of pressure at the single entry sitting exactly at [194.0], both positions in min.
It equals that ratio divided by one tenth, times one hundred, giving 442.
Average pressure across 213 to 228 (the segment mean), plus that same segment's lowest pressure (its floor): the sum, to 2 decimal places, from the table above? 2.84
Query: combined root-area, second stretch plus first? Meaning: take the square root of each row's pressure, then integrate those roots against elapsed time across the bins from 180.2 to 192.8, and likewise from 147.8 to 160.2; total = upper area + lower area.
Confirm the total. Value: 30.9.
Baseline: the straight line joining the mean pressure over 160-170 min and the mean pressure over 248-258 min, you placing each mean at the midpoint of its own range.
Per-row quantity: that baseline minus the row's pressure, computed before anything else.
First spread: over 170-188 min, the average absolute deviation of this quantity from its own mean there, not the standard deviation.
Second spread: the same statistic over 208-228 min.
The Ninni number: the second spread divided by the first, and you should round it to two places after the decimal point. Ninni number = 0.40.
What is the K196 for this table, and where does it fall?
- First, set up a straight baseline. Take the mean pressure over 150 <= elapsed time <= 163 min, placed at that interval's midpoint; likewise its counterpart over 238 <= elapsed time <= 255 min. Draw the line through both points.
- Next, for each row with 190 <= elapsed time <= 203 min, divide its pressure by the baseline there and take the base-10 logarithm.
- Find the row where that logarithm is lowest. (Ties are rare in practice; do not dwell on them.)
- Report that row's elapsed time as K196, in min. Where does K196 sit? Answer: 201.5 min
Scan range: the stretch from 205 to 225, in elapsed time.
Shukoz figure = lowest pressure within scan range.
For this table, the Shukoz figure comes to 1.404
